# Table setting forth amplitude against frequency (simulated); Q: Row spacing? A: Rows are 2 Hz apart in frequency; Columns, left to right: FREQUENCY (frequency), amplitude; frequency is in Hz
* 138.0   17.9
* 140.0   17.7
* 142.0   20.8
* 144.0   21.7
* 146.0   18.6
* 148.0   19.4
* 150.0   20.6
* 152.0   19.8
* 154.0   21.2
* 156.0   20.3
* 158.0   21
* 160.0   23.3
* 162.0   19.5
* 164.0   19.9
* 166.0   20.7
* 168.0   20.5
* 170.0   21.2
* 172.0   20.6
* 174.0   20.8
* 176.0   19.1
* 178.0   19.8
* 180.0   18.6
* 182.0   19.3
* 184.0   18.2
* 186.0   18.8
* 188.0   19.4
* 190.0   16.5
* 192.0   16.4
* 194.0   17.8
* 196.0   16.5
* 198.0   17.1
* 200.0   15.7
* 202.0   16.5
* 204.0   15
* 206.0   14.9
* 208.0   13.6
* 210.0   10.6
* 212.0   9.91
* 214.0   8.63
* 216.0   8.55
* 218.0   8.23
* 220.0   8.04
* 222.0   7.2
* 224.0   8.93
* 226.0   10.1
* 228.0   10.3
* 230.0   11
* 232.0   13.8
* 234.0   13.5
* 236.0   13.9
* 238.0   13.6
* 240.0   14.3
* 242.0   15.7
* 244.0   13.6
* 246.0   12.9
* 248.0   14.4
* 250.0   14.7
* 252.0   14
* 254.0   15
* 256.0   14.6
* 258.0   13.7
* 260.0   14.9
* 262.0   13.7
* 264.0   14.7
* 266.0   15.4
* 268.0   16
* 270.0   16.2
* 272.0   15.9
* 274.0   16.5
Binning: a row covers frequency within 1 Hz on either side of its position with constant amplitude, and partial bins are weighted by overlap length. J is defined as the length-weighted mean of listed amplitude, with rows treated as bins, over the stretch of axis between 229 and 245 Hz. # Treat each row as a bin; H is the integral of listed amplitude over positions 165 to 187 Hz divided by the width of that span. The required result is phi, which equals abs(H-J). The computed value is 6.1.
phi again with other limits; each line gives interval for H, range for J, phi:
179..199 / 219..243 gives 6.2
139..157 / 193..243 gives 7.5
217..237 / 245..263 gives 3.7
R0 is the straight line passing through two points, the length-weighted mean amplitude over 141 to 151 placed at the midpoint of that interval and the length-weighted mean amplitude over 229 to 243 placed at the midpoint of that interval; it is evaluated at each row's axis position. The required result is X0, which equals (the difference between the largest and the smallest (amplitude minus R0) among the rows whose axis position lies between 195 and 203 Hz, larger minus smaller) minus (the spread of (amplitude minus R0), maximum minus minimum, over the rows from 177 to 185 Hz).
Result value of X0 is 0.1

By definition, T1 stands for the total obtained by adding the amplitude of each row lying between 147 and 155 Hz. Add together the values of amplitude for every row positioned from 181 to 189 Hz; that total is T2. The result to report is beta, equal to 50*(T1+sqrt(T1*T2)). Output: 7965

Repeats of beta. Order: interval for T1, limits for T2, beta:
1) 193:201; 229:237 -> 6314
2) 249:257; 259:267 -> 5840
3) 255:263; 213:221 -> 5026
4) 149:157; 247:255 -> 7544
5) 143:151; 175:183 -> 7942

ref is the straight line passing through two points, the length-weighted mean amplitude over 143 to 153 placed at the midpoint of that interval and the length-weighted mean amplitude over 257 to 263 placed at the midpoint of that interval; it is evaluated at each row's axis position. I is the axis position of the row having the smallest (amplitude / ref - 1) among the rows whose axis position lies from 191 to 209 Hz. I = 208.0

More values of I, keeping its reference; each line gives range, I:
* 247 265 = 252.0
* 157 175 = 162.0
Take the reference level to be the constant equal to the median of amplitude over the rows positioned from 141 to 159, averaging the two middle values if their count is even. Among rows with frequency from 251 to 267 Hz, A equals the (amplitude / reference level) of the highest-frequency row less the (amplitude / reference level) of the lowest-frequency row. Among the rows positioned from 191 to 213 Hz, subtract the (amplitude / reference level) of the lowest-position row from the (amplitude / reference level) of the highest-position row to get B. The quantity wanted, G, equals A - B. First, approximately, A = 0.07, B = -0.32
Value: 0.4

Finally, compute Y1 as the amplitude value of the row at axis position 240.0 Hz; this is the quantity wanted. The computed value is 14.3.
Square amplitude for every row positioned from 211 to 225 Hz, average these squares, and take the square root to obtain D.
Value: 9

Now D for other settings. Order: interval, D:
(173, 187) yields 19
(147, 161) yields 21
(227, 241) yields 13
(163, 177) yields 20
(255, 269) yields 15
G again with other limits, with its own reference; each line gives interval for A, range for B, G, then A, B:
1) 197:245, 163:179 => -0.2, -0.17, 0.00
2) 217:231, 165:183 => 0.2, 0.13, -0.07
